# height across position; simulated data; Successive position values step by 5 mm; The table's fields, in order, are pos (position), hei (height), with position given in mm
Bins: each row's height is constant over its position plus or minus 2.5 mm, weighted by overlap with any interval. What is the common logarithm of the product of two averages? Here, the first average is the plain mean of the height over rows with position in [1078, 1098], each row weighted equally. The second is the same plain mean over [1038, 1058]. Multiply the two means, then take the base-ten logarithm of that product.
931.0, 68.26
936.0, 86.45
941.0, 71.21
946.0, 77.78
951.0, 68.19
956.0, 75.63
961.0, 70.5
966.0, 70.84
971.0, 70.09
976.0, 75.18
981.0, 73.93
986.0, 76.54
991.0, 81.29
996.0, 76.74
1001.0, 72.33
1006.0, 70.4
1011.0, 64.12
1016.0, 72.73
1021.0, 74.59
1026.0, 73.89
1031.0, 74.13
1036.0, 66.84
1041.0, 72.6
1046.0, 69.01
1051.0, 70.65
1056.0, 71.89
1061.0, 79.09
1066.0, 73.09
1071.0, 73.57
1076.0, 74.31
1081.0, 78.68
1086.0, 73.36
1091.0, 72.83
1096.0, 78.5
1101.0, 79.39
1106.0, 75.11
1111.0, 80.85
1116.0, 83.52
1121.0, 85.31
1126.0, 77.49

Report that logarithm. 3.73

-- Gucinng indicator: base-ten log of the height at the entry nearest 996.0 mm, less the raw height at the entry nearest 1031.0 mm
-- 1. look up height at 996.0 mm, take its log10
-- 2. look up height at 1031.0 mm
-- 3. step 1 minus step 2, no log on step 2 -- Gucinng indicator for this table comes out -72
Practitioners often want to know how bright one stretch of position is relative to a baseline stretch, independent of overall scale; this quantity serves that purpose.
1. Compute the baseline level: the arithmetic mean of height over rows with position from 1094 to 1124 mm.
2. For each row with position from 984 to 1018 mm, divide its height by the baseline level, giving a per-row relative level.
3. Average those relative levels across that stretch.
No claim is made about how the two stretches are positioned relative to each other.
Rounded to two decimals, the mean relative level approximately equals 0.91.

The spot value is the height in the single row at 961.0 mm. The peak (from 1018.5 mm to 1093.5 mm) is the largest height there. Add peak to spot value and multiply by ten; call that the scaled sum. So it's 1496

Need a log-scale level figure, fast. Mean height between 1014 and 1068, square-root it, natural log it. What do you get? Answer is 2.142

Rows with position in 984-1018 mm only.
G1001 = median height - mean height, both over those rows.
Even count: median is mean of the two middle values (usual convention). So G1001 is -0.7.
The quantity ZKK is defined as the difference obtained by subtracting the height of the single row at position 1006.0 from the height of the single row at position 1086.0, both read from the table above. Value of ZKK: 3.0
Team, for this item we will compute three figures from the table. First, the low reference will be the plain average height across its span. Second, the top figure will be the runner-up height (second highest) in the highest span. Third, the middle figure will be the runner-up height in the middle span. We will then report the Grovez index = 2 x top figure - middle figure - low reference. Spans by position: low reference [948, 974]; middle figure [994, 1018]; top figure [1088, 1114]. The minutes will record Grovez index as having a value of 15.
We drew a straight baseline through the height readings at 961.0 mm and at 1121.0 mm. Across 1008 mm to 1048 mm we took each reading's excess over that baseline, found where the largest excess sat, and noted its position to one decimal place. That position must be 1021.0 mm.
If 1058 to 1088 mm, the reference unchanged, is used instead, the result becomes 1061.0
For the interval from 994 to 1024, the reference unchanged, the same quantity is 996.0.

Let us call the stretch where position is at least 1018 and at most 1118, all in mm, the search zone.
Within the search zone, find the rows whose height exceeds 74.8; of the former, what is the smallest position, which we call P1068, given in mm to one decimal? 1061.0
